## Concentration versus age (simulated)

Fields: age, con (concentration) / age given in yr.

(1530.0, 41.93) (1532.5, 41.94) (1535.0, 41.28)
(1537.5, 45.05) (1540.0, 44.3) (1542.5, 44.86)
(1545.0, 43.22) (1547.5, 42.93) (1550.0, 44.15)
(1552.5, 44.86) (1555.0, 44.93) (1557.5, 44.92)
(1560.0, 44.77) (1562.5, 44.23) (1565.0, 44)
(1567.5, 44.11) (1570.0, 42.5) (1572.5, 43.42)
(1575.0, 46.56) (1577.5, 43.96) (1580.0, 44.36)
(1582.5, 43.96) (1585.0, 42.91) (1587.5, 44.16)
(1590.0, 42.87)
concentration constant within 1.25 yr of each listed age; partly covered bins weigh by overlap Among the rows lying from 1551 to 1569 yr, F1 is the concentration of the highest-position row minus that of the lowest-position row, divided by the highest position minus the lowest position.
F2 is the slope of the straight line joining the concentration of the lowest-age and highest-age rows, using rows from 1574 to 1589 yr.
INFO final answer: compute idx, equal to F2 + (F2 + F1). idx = -0.4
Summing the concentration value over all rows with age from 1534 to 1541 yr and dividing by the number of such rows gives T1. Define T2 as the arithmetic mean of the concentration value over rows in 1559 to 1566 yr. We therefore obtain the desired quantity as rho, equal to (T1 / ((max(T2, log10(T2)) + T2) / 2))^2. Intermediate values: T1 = 43.5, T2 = 44.3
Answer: 0.96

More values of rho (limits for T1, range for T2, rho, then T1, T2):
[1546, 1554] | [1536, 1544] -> 0.97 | 44.0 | 44.7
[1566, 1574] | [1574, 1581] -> 0.93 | 43.3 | 45.0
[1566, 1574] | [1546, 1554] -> 0.97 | 43.3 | 44.0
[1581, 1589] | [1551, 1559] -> 0.95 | 43.7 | 44.9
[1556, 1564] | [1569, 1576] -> 1.02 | 44.6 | 44.2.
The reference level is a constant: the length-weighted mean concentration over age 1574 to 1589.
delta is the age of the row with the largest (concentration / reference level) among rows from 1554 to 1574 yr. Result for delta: 1555.0 yr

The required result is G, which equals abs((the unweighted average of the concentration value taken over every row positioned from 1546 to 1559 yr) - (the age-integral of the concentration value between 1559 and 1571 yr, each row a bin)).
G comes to 483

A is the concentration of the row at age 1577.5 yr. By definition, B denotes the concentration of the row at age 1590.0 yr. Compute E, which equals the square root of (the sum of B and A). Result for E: 9.32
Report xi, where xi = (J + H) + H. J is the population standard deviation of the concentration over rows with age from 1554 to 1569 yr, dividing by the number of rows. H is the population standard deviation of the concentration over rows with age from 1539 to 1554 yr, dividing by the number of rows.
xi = 1.88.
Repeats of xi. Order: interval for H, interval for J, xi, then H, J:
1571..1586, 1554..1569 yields 2.70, 1.15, 0.4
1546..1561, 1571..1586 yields 2.60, 0.72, 1.2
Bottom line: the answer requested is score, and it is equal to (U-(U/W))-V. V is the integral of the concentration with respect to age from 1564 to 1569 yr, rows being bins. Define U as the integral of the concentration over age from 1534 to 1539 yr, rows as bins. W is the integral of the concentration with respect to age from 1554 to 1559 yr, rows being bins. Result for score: -4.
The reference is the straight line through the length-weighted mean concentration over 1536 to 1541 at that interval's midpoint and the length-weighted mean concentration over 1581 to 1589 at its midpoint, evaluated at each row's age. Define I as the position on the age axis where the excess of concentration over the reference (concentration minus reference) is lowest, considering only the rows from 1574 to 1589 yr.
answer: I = 1585.0 yr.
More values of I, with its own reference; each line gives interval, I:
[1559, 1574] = 1570.0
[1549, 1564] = 1550.0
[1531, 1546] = 1535.0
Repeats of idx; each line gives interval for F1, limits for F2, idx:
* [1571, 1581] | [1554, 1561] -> 0.1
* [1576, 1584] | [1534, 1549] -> 0.3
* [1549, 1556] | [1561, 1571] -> -0.3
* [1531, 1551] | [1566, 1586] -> 0.0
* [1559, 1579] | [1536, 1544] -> -0.1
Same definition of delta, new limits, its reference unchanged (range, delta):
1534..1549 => 1537.5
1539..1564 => 1555.0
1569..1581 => 1575.0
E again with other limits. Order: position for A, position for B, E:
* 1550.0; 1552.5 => 9.43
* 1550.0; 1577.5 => 9.39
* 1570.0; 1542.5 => 9.35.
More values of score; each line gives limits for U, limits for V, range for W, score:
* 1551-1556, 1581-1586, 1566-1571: 6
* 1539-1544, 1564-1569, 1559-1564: 2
